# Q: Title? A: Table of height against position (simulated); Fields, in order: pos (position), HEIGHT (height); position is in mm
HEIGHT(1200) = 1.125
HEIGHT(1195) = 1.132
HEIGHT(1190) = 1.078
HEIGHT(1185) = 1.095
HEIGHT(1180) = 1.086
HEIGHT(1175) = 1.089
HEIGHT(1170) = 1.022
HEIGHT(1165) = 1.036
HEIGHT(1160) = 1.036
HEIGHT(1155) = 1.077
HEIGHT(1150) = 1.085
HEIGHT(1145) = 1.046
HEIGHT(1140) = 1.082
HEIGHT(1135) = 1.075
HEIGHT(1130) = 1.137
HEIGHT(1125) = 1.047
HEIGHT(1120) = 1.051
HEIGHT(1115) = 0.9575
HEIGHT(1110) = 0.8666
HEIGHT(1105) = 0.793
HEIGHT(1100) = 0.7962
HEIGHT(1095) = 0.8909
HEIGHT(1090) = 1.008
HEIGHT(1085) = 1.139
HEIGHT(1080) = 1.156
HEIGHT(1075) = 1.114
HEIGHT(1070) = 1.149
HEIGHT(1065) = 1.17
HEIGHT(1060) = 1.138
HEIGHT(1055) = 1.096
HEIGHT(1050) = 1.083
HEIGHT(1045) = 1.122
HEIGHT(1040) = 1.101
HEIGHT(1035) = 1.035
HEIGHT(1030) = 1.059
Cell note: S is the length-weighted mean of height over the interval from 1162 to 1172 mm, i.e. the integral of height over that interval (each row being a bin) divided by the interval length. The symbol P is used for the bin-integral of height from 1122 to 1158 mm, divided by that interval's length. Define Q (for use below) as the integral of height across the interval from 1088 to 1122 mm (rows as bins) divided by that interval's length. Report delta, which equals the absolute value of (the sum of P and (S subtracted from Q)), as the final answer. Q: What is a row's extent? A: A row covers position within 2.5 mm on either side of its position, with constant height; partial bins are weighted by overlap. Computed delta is 0.95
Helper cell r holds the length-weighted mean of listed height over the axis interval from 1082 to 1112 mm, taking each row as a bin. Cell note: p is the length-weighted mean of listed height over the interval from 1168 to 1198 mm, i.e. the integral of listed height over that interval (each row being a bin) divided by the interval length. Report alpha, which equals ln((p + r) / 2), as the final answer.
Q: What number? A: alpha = 0.003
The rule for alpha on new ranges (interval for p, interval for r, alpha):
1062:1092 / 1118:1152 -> 0.095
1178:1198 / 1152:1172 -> 0.069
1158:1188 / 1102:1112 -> -0.058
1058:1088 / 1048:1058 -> 0.111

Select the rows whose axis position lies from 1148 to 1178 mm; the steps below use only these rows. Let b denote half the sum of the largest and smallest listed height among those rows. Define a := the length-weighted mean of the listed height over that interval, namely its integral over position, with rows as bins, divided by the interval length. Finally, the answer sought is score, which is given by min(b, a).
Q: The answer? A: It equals 1.06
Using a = 1.06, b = 1.06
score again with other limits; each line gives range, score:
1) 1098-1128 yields 0.92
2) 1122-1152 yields 1.08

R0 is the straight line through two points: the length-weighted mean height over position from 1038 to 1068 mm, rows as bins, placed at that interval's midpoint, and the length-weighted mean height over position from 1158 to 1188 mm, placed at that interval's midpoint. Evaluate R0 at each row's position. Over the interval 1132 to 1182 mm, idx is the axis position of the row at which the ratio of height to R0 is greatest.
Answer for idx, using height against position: 1175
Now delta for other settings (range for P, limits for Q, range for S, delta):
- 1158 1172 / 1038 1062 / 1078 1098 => 1.10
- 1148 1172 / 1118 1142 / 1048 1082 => 1.00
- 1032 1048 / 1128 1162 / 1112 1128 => 1.14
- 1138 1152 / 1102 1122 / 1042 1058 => 0.88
